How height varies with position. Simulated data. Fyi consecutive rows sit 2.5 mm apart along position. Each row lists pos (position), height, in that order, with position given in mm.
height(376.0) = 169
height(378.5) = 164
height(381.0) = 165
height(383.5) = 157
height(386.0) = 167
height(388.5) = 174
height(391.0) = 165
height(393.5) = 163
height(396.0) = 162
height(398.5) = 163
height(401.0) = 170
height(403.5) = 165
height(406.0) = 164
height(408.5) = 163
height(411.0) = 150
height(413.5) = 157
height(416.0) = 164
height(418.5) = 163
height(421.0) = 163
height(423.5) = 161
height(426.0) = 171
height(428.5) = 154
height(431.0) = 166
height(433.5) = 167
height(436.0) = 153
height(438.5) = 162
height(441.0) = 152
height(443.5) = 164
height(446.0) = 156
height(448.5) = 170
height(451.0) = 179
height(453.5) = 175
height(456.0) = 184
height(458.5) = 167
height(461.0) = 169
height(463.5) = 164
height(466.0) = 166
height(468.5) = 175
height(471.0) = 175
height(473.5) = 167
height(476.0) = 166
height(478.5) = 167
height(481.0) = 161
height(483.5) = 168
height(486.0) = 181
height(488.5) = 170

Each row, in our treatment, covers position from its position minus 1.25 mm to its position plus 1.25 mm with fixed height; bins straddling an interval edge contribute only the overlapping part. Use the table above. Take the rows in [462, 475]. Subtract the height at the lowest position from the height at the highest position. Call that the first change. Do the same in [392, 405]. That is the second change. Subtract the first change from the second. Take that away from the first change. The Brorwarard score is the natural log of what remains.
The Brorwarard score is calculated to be 1.4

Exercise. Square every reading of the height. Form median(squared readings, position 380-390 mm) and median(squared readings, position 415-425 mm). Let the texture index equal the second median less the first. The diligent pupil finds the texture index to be -988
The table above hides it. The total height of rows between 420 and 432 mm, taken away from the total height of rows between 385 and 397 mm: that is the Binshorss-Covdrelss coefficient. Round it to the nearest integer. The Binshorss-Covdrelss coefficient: 16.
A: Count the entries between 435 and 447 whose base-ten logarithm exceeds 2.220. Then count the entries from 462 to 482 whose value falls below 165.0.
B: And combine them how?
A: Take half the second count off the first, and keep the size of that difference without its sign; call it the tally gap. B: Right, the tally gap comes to 1.0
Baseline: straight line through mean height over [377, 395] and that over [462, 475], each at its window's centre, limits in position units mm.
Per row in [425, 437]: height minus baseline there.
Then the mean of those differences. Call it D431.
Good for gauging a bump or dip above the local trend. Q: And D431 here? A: -5.2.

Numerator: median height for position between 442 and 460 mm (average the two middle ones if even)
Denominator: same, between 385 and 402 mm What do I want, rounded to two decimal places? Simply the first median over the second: 1.03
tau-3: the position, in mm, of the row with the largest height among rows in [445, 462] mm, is 456.0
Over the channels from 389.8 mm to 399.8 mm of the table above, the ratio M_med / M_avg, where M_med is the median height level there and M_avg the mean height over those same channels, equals 0.998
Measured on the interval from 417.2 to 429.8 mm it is 1.004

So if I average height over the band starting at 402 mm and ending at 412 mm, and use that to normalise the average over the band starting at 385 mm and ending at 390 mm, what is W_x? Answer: 1.06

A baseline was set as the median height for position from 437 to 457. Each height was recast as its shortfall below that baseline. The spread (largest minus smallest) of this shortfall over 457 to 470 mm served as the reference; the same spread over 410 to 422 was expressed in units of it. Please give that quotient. 1.3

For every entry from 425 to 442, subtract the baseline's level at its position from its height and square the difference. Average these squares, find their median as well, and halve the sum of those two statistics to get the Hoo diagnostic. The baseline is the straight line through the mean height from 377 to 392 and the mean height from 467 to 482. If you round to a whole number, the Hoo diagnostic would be 60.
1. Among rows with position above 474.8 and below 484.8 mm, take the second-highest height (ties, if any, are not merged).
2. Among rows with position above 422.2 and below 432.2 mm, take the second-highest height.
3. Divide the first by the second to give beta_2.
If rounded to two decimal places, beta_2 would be 1.01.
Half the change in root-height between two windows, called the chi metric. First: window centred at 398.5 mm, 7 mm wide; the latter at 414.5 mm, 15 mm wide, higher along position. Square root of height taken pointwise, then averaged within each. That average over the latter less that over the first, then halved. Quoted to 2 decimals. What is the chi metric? -0.10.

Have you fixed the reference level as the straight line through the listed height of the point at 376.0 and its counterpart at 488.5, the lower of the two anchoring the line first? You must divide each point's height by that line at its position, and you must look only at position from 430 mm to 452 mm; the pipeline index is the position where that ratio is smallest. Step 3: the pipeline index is 441.0 mm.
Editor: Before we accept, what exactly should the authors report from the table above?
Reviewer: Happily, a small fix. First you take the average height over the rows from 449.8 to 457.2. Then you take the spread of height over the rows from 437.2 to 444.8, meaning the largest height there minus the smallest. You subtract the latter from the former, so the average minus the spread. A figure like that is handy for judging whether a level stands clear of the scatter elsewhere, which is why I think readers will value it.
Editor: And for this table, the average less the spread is 167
